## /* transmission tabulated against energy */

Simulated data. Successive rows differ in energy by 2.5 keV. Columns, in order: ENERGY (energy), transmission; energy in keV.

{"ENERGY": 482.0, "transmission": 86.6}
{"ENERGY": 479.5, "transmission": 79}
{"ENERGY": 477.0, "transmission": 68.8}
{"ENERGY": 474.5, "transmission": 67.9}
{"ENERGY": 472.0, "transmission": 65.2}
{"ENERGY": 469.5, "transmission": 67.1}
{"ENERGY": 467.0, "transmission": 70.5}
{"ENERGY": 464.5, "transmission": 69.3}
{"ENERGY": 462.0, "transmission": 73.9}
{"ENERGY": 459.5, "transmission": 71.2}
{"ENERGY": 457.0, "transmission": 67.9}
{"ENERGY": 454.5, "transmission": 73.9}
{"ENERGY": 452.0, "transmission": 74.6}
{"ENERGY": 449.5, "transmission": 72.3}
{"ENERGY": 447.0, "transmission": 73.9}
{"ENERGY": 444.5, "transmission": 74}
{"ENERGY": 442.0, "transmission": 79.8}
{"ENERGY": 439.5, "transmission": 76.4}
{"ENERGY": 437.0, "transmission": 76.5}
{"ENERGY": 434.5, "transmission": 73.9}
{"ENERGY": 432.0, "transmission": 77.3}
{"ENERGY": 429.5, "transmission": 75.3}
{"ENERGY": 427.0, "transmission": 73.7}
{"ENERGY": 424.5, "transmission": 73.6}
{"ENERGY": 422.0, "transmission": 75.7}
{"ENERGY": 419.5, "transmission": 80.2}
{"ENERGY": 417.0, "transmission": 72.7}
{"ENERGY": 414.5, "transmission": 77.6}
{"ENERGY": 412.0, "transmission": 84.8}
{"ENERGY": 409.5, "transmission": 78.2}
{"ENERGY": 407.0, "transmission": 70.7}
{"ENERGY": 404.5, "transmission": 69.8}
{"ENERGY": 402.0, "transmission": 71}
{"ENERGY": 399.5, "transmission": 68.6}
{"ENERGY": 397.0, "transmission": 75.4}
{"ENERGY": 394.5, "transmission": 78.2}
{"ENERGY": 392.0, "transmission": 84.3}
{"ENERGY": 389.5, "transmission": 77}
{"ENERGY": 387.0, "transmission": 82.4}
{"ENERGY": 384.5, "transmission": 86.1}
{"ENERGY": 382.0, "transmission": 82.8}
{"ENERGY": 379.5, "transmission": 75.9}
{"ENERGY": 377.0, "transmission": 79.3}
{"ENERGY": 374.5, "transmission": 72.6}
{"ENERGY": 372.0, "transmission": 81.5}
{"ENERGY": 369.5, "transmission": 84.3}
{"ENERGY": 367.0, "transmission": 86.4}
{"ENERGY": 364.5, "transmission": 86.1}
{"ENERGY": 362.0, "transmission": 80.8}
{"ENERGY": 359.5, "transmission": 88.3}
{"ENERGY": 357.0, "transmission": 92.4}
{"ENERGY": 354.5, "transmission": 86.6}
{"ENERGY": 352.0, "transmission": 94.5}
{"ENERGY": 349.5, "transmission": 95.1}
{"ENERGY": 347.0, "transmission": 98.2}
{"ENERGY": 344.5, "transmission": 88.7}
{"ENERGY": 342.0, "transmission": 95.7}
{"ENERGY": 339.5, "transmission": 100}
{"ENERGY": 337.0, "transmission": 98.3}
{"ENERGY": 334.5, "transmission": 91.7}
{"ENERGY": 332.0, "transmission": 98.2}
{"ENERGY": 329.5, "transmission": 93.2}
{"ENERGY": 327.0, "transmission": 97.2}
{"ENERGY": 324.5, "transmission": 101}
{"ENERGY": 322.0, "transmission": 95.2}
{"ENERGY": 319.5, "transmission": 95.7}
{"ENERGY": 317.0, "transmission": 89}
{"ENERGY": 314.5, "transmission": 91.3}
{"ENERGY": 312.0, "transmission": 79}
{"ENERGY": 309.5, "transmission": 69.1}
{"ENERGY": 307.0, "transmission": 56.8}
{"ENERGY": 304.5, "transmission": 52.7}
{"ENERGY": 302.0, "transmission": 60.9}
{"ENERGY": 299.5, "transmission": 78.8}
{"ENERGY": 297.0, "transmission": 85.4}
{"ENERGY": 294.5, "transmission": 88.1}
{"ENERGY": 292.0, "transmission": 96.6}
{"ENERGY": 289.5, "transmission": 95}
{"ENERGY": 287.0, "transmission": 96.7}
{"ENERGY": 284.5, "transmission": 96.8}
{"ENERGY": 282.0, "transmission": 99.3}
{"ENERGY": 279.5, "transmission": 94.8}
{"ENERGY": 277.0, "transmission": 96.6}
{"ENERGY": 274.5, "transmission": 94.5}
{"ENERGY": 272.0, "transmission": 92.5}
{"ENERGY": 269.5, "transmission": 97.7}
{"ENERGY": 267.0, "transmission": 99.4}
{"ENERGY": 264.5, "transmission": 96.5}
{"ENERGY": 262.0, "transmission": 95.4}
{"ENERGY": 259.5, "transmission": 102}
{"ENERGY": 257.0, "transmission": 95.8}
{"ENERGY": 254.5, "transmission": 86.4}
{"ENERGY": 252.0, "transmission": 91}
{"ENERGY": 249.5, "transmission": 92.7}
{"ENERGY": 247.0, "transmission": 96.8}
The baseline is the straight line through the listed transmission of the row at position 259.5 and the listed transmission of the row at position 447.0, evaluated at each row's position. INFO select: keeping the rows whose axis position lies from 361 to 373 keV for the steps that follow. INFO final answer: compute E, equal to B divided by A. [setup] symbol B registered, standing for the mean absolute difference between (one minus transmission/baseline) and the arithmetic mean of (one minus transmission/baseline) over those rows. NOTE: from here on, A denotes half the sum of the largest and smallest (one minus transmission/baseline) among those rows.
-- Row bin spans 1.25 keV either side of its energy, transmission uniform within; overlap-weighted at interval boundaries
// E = 0.8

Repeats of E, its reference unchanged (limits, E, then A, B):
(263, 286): 0.6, 0.03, 0.019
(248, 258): 0.2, 0.11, 0.027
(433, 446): -1.0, -0.02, 0.023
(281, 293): 0.9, 0.01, 0.009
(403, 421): 2.0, 0.03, 0.060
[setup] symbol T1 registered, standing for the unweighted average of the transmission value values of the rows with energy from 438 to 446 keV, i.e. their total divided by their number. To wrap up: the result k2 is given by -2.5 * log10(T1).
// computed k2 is -4.71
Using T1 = 77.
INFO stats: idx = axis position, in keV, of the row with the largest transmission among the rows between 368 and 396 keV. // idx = 384.5 keV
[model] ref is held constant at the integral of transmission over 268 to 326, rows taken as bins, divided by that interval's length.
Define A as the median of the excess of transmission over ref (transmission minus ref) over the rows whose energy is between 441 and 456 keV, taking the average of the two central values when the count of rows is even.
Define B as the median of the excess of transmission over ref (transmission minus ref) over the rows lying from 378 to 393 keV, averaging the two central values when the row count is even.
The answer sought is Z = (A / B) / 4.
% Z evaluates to 0.72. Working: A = -13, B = -4.6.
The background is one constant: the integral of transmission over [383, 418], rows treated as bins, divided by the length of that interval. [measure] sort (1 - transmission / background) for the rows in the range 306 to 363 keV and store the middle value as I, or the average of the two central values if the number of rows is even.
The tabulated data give -0.21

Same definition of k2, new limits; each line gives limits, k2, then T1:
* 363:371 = -4.83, 86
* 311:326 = -4.91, 92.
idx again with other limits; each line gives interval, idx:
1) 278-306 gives 282.0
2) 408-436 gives 412.0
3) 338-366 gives 339.5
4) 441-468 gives 442.0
